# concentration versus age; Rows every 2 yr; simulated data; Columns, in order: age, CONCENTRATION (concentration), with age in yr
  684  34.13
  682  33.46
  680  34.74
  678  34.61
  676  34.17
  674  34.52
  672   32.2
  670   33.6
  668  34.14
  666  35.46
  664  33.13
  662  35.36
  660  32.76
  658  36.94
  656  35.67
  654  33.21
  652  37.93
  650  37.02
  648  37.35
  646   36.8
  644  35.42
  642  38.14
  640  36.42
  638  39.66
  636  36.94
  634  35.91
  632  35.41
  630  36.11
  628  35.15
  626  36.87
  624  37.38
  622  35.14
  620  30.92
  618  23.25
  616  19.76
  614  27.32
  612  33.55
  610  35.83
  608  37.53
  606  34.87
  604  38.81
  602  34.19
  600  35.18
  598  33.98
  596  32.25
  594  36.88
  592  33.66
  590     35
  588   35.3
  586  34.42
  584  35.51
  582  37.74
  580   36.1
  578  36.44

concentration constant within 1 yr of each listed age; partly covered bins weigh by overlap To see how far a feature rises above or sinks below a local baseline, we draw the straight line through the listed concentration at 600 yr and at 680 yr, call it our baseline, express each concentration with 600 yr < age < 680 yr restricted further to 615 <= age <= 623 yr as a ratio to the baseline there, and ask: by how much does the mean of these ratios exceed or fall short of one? -0.22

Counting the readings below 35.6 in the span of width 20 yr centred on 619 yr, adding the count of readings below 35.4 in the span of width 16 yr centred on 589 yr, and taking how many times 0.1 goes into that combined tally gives 120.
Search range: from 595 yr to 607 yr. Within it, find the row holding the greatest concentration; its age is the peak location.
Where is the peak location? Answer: 604 yr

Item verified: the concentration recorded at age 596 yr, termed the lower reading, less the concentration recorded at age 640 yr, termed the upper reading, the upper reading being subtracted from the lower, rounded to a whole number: -4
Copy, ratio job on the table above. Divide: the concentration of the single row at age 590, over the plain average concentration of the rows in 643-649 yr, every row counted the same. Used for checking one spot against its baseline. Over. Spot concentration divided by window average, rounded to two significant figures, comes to 0.96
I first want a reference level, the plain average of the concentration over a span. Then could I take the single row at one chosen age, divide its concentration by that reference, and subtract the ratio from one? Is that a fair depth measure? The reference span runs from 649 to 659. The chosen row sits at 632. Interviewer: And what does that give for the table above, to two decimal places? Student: 0.02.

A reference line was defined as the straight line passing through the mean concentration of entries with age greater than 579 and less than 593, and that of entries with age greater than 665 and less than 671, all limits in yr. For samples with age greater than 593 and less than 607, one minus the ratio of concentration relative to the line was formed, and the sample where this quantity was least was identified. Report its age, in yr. 604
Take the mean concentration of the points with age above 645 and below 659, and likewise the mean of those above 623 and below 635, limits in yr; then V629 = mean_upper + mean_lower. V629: 72.6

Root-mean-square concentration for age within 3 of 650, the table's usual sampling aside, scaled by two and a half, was 93.6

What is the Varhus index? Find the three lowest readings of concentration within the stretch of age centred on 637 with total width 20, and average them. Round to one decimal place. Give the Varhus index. 35.3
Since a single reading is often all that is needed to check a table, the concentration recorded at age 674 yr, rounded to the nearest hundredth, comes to 34.52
